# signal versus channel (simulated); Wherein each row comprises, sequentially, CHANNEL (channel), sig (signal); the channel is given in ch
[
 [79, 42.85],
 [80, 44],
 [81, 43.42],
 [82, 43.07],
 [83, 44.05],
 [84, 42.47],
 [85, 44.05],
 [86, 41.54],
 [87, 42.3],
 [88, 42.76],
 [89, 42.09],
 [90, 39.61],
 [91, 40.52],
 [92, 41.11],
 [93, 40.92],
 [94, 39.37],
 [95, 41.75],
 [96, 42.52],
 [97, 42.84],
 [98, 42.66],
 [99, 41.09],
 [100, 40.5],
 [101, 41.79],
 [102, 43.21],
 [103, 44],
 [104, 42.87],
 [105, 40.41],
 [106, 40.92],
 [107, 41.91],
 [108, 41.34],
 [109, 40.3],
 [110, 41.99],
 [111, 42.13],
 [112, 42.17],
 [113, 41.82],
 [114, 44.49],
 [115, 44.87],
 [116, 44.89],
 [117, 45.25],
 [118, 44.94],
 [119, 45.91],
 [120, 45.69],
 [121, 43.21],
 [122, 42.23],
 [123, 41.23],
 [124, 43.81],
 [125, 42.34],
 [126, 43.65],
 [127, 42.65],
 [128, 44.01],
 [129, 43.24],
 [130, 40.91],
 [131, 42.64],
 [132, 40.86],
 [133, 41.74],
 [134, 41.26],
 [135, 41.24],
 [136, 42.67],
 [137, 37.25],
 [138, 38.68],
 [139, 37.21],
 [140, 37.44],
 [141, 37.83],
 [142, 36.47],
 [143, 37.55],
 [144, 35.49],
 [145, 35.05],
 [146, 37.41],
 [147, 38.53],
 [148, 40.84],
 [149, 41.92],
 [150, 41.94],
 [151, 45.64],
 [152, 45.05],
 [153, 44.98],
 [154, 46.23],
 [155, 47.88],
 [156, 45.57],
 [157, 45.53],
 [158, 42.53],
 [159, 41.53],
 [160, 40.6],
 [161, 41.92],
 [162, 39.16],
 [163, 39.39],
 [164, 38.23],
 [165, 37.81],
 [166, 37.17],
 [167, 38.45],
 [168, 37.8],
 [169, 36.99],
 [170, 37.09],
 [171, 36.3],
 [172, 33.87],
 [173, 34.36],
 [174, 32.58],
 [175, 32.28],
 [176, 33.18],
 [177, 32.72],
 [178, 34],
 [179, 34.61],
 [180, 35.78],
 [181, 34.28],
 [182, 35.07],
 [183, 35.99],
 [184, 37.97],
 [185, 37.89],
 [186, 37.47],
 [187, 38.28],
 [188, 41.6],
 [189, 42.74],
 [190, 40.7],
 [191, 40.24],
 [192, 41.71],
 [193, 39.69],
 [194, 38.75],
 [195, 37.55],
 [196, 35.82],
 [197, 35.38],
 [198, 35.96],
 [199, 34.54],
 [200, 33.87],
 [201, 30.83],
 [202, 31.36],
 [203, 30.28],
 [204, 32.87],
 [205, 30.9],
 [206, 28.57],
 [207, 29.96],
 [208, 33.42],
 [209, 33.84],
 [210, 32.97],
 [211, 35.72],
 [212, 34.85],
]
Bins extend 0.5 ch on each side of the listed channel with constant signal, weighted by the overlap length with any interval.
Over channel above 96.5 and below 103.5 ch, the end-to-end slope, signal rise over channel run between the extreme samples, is 0.19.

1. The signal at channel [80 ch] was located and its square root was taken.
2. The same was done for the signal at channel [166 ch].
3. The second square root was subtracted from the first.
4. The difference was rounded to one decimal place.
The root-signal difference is 0.5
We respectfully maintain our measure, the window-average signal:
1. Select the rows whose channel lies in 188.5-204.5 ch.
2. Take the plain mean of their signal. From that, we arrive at 36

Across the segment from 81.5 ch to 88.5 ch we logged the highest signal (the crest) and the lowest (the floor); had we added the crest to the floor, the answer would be 85.6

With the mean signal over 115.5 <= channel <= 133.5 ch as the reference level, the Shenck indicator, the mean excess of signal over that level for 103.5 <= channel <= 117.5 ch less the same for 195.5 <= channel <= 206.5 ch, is 10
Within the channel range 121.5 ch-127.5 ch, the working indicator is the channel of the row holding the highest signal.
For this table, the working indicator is 124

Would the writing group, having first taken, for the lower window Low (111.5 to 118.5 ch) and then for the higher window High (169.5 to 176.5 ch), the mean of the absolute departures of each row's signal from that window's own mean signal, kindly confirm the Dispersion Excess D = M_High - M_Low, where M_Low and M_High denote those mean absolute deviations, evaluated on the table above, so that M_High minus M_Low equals 0.26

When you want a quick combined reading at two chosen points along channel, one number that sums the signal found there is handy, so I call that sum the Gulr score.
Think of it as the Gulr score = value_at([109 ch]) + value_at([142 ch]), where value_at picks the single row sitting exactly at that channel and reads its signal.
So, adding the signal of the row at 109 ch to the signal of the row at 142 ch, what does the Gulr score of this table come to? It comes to 77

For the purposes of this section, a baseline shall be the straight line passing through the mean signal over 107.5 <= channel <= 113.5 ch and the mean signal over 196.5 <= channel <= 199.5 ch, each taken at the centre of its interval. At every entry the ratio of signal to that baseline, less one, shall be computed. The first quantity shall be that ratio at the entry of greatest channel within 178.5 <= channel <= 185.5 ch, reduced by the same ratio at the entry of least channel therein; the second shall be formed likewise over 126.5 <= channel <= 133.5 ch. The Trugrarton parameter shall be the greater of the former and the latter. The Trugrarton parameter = 0.10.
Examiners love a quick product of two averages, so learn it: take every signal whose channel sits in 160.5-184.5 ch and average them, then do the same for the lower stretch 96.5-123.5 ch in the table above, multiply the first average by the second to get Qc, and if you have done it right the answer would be 1545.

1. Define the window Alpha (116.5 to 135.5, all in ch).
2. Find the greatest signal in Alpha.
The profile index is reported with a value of 45.91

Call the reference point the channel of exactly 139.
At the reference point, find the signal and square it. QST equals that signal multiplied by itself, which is 1385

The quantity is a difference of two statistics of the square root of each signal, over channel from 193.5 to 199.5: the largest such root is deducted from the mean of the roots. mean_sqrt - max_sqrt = -0.20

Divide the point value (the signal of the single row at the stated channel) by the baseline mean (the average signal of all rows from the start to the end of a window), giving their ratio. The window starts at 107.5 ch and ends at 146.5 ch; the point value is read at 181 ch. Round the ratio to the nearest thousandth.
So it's 0.828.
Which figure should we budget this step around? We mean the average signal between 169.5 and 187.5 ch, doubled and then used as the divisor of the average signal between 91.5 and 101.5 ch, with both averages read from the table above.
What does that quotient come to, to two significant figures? 0.59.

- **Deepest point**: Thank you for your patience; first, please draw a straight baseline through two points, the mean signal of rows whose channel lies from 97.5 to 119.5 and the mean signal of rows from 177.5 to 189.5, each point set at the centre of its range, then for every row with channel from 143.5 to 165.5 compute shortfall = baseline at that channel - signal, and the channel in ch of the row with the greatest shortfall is 145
